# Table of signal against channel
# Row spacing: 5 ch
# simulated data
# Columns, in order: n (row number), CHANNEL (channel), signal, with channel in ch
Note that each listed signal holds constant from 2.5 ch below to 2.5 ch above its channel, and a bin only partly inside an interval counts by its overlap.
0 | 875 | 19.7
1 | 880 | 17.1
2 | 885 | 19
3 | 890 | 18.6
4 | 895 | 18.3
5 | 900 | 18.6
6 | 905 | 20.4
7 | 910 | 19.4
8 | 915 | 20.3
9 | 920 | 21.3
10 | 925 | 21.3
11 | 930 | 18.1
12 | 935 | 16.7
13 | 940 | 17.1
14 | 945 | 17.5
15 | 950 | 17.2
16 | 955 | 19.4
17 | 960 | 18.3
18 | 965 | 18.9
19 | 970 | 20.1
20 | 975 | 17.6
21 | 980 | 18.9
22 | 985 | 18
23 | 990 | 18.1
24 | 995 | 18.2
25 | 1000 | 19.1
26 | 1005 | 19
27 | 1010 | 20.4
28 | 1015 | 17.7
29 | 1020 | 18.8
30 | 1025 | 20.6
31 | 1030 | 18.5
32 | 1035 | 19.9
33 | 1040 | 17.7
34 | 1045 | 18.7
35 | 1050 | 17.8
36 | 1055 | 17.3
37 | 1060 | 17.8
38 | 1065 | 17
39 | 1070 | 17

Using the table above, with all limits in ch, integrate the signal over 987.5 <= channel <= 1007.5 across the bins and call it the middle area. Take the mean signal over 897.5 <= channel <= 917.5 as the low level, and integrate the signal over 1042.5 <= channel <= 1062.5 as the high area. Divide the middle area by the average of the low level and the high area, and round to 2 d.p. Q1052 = 1.97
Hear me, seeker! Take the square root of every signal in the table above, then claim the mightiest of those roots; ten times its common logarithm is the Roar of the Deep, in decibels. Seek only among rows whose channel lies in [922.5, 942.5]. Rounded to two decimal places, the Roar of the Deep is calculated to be 6.64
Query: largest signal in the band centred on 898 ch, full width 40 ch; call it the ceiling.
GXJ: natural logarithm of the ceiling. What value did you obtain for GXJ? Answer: 3.02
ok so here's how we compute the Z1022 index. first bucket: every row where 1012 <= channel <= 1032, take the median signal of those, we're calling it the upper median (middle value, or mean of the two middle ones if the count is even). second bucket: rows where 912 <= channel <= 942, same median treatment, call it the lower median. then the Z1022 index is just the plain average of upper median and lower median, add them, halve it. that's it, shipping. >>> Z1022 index 18.9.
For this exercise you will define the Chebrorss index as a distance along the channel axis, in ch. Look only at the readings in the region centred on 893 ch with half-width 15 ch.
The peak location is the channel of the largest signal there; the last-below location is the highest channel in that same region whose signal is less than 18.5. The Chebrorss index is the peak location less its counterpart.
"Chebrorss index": 10 ch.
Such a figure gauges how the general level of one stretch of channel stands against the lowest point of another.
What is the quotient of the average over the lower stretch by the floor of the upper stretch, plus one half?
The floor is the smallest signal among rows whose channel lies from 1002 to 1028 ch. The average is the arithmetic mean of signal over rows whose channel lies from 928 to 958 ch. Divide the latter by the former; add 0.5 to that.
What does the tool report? 1.50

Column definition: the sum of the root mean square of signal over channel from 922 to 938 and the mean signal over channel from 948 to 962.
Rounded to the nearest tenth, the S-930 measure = 37.1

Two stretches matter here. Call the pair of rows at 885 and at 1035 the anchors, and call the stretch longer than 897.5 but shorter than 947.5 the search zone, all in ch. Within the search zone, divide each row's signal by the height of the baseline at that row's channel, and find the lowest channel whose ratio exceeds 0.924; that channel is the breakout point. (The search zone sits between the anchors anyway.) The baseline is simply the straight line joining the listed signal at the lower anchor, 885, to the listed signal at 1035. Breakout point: 900 ch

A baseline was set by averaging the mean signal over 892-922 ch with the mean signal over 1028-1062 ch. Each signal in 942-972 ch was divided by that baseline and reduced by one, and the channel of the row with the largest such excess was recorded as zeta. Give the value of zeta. 970 ch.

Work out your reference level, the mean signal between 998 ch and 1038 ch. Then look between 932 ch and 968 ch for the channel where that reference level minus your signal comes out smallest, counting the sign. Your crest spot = 955 ch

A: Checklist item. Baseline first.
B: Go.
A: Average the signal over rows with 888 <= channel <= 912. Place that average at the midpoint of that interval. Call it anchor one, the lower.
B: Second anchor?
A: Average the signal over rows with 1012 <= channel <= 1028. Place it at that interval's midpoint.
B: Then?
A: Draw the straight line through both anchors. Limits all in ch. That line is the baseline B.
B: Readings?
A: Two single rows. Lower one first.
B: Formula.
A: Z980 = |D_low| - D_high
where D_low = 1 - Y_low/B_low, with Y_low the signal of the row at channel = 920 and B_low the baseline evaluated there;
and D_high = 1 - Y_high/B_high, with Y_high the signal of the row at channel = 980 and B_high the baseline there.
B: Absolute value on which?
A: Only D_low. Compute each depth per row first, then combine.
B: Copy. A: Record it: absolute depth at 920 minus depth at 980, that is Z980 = 0.11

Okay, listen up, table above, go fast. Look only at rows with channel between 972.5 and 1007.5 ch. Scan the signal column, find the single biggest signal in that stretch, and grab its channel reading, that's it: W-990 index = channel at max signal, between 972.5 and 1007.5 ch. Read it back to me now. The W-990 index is 1000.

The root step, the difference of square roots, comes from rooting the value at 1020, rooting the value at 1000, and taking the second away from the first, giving -0.03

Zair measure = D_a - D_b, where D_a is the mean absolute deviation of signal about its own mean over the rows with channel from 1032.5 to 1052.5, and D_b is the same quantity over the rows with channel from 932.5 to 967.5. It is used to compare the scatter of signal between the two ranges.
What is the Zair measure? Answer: -0.08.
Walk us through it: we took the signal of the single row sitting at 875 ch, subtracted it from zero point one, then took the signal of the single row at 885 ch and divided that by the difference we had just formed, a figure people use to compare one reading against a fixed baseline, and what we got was -0.97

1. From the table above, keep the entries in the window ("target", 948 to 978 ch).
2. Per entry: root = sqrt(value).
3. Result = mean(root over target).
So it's 4.31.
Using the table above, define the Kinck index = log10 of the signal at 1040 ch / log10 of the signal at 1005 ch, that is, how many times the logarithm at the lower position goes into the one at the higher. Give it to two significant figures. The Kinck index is 0.98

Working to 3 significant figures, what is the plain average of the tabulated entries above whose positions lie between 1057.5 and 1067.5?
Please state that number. 17.4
